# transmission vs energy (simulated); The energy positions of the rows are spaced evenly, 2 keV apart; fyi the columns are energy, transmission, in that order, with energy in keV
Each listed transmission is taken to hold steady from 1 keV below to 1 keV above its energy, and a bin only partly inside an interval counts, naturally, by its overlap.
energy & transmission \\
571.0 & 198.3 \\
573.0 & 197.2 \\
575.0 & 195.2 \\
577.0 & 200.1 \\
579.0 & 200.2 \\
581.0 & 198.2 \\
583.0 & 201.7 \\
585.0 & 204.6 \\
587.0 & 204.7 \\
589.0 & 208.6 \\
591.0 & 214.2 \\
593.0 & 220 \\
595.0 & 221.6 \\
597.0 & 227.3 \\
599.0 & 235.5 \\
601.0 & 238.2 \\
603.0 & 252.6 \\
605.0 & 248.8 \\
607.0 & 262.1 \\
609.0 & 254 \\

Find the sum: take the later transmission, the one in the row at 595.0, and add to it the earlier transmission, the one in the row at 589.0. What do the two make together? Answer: 430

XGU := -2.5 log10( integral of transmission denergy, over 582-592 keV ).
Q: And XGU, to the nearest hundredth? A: -8.29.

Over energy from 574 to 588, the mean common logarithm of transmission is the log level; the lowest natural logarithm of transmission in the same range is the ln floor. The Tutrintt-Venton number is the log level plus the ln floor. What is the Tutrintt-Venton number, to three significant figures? 7.58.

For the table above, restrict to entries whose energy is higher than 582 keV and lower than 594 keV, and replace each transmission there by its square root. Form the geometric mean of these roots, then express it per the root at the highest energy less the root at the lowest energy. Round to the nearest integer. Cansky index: 23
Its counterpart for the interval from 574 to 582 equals 132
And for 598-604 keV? 28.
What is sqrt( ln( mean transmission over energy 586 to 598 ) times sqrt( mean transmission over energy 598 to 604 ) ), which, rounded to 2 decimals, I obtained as 9.15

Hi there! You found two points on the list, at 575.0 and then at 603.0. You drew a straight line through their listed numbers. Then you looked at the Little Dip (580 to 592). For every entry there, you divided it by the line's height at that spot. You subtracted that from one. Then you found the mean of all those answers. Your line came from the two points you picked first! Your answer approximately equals 0.06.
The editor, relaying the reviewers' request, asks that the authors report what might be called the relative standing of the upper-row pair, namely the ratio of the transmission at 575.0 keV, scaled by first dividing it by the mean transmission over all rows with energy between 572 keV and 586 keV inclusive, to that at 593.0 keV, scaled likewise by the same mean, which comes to 0.89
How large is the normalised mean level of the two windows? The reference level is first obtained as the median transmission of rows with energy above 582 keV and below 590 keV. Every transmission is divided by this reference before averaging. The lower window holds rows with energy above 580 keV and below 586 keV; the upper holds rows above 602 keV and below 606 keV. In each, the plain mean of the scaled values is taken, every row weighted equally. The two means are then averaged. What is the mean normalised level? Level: 1.10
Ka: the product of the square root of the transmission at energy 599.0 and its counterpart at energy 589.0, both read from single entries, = 222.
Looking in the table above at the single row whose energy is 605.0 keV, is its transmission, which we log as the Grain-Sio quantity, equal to 248.8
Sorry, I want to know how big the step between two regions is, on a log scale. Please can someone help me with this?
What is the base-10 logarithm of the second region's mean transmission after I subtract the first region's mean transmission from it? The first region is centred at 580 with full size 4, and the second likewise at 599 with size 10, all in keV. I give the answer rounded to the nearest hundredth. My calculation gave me 1.55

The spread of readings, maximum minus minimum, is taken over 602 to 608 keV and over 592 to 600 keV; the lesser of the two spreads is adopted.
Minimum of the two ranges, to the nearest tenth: 13.3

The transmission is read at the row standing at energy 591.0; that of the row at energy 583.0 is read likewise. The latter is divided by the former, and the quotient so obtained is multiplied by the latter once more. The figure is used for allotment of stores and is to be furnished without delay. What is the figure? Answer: 190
